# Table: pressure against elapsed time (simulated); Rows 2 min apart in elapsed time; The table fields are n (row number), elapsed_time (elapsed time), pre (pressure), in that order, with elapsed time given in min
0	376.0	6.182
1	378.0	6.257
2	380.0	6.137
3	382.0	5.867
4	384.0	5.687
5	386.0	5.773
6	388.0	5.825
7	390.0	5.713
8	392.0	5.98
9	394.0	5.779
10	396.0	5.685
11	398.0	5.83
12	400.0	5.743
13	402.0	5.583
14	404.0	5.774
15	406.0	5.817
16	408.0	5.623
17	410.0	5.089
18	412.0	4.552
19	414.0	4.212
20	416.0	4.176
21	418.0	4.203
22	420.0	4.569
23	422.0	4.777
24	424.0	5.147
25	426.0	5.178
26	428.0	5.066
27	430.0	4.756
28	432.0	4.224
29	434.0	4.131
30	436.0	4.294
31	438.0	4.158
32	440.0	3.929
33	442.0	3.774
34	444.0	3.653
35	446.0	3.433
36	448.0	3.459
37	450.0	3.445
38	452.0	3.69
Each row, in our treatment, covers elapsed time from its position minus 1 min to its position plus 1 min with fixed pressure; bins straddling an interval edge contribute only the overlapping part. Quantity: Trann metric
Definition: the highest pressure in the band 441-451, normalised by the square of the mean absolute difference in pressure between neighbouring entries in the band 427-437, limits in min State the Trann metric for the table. 50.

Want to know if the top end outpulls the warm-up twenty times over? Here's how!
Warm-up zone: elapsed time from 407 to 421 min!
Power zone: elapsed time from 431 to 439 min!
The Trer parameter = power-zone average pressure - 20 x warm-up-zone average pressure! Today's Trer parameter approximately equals -88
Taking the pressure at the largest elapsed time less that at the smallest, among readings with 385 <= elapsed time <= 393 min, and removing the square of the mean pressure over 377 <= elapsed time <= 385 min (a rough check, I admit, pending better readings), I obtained -35.6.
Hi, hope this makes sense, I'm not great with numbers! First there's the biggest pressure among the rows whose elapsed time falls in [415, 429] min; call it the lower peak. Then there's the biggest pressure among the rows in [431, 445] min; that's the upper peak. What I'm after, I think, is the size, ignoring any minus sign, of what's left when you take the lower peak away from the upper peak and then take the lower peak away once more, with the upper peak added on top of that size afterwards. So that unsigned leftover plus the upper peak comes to 10.4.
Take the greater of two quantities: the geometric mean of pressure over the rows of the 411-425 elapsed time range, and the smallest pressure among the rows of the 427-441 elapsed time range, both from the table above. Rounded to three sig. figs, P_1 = 4.51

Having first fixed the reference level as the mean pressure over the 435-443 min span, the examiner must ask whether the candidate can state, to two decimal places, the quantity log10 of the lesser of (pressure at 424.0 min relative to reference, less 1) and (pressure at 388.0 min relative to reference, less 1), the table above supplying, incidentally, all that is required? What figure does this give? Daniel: -0.56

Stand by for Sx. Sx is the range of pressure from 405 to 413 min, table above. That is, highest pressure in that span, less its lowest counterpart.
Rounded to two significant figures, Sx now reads 1.3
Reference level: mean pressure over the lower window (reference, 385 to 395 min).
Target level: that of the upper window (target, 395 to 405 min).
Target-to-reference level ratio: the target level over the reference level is 0.98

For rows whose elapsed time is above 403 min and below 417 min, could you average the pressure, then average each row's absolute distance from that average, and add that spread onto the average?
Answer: 5.7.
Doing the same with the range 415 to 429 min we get 5.1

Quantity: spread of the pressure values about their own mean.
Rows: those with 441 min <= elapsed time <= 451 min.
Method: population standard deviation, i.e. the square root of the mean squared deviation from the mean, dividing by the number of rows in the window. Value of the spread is 0.14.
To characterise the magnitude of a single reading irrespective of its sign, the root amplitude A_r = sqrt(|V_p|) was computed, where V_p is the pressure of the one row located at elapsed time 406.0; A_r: 2.4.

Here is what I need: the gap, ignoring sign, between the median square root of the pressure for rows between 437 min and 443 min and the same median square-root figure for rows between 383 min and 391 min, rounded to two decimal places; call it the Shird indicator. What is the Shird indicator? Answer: 0.41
